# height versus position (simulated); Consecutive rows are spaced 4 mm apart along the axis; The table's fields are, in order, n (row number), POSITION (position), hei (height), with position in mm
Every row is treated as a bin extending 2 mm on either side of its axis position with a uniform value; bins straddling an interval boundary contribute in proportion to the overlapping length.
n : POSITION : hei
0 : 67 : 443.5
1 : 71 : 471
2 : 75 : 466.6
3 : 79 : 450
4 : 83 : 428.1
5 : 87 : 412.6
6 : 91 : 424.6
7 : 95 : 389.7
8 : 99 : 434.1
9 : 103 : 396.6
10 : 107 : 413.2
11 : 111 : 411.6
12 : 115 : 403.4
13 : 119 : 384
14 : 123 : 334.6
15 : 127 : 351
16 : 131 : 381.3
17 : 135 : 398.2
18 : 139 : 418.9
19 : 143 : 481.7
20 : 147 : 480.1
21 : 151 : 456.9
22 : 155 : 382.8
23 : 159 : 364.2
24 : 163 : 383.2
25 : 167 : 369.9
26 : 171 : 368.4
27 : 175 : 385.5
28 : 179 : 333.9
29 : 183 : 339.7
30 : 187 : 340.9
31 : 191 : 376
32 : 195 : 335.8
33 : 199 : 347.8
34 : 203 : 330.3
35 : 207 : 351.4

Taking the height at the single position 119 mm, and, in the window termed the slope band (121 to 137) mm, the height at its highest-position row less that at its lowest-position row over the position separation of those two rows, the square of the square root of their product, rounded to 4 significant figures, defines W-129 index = 2035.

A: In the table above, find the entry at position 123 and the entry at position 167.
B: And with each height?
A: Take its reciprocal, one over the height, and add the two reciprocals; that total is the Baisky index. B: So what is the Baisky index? 0.0057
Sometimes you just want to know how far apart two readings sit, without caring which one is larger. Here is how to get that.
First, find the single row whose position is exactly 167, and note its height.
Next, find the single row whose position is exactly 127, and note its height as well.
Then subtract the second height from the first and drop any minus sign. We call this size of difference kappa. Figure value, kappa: 19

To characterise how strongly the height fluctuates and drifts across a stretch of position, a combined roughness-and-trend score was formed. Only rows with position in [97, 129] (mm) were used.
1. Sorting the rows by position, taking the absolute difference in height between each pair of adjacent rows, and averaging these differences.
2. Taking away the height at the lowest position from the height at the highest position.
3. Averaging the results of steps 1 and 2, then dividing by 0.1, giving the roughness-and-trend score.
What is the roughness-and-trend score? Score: -309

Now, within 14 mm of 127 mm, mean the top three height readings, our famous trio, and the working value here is 407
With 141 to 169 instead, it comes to 473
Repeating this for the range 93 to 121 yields 420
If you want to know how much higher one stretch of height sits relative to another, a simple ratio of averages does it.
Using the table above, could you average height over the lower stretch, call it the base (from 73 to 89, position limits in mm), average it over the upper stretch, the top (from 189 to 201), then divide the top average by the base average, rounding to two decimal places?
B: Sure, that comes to 0.80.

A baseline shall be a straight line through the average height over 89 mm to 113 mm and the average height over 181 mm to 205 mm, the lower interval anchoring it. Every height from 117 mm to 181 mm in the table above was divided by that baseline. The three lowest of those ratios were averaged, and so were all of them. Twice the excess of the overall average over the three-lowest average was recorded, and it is 0.30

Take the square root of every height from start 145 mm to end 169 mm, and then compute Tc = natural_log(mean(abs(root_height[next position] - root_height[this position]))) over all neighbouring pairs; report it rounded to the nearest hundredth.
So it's -0.31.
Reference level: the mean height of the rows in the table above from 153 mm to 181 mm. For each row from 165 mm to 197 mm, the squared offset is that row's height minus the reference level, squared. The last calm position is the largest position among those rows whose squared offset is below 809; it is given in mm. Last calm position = 191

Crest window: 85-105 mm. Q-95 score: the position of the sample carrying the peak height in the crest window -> 99 mm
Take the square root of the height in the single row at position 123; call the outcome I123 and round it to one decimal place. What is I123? 18.3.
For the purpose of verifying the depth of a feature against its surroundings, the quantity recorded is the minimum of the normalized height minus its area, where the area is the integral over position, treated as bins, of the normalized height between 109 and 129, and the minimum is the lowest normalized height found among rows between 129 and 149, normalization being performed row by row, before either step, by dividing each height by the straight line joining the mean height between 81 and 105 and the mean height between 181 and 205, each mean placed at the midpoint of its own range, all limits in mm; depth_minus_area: -18.0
